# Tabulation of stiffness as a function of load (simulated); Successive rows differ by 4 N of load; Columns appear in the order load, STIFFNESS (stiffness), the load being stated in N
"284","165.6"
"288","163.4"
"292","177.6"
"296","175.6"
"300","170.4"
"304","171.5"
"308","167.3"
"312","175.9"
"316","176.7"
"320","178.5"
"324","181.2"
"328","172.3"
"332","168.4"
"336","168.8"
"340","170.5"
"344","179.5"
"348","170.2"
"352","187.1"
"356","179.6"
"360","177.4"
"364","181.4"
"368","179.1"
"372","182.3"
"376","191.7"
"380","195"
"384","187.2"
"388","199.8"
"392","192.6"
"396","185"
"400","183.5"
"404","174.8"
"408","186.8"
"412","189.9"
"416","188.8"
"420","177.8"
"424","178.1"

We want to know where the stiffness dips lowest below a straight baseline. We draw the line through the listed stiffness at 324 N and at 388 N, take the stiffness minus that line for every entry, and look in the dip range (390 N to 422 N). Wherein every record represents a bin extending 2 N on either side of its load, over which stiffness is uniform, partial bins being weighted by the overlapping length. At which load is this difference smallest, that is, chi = 420 N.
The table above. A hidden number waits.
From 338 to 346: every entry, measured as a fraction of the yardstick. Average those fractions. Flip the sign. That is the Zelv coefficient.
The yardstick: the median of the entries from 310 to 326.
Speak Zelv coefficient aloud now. -0.99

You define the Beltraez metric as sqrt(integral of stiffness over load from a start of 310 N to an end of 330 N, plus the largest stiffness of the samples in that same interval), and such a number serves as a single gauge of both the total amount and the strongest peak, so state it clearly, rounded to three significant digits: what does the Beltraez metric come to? 61.0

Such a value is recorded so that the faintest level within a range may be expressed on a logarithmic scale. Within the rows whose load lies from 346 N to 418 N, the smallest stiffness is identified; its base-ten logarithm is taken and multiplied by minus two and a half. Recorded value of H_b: -5.58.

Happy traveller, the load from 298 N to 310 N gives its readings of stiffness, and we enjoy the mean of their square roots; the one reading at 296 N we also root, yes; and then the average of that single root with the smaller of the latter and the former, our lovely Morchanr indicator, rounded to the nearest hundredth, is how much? 13.14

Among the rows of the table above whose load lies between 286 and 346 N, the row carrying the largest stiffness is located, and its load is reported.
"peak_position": 324 N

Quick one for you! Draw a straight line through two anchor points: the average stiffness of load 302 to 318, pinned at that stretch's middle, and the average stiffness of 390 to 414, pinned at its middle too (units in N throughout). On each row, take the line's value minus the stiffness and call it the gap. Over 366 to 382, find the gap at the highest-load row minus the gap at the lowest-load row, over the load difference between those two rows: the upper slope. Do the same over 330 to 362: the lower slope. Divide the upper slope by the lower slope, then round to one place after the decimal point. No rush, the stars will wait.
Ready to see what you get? 6.4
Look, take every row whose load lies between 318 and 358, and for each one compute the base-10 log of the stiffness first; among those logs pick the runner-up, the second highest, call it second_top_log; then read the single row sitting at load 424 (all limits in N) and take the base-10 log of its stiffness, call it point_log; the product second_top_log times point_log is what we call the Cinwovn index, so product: 5.08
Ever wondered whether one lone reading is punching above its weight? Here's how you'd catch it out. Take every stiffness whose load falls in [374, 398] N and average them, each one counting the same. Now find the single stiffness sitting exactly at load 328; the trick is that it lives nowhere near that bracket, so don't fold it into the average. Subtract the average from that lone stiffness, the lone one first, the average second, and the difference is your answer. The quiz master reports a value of -20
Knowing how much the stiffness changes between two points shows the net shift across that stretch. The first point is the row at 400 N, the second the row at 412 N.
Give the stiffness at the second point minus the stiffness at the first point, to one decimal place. 6.4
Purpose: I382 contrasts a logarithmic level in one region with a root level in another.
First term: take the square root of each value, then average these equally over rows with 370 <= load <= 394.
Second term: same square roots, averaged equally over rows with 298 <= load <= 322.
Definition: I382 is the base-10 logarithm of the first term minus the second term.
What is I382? -12.0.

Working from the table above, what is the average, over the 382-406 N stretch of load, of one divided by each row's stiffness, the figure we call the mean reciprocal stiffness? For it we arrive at 0.0054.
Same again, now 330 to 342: 0.0059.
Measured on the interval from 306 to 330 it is 0.0057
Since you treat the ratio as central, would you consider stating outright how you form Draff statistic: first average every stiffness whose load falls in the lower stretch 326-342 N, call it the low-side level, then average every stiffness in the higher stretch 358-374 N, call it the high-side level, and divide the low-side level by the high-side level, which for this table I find 0.94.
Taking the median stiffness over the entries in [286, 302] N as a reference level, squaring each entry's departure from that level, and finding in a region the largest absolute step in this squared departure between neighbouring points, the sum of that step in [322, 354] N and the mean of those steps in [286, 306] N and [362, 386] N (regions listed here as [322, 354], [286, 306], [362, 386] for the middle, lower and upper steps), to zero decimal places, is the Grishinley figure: 368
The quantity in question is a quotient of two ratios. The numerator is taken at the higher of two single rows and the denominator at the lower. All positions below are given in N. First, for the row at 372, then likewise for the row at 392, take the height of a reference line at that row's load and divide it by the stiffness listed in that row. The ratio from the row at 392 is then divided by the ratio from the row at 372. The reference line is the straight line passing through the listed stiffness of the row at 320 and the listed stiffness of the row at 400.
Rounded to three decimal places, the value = 0.953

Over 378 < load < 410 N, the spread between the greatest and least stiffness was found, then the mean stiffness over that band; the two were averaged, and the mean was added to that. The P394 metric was 295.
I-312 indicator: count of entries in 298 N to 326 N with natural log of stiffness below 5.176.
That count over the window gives 5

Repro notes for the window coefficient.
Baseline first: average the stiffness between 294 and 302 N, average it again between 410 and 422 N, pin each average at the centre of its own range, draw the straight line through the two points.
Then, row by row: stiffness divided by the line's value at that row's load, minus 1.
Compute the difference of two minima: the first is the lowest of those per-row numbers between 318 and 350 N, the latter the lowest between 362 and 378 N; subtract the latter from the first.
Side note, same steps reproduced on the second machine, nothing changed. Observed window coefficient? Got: -0.039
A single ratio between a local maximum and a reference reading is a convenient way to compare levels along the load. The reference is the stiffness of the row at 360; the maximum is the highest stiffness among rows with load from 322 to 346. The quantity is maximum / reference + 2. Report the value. 3.02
